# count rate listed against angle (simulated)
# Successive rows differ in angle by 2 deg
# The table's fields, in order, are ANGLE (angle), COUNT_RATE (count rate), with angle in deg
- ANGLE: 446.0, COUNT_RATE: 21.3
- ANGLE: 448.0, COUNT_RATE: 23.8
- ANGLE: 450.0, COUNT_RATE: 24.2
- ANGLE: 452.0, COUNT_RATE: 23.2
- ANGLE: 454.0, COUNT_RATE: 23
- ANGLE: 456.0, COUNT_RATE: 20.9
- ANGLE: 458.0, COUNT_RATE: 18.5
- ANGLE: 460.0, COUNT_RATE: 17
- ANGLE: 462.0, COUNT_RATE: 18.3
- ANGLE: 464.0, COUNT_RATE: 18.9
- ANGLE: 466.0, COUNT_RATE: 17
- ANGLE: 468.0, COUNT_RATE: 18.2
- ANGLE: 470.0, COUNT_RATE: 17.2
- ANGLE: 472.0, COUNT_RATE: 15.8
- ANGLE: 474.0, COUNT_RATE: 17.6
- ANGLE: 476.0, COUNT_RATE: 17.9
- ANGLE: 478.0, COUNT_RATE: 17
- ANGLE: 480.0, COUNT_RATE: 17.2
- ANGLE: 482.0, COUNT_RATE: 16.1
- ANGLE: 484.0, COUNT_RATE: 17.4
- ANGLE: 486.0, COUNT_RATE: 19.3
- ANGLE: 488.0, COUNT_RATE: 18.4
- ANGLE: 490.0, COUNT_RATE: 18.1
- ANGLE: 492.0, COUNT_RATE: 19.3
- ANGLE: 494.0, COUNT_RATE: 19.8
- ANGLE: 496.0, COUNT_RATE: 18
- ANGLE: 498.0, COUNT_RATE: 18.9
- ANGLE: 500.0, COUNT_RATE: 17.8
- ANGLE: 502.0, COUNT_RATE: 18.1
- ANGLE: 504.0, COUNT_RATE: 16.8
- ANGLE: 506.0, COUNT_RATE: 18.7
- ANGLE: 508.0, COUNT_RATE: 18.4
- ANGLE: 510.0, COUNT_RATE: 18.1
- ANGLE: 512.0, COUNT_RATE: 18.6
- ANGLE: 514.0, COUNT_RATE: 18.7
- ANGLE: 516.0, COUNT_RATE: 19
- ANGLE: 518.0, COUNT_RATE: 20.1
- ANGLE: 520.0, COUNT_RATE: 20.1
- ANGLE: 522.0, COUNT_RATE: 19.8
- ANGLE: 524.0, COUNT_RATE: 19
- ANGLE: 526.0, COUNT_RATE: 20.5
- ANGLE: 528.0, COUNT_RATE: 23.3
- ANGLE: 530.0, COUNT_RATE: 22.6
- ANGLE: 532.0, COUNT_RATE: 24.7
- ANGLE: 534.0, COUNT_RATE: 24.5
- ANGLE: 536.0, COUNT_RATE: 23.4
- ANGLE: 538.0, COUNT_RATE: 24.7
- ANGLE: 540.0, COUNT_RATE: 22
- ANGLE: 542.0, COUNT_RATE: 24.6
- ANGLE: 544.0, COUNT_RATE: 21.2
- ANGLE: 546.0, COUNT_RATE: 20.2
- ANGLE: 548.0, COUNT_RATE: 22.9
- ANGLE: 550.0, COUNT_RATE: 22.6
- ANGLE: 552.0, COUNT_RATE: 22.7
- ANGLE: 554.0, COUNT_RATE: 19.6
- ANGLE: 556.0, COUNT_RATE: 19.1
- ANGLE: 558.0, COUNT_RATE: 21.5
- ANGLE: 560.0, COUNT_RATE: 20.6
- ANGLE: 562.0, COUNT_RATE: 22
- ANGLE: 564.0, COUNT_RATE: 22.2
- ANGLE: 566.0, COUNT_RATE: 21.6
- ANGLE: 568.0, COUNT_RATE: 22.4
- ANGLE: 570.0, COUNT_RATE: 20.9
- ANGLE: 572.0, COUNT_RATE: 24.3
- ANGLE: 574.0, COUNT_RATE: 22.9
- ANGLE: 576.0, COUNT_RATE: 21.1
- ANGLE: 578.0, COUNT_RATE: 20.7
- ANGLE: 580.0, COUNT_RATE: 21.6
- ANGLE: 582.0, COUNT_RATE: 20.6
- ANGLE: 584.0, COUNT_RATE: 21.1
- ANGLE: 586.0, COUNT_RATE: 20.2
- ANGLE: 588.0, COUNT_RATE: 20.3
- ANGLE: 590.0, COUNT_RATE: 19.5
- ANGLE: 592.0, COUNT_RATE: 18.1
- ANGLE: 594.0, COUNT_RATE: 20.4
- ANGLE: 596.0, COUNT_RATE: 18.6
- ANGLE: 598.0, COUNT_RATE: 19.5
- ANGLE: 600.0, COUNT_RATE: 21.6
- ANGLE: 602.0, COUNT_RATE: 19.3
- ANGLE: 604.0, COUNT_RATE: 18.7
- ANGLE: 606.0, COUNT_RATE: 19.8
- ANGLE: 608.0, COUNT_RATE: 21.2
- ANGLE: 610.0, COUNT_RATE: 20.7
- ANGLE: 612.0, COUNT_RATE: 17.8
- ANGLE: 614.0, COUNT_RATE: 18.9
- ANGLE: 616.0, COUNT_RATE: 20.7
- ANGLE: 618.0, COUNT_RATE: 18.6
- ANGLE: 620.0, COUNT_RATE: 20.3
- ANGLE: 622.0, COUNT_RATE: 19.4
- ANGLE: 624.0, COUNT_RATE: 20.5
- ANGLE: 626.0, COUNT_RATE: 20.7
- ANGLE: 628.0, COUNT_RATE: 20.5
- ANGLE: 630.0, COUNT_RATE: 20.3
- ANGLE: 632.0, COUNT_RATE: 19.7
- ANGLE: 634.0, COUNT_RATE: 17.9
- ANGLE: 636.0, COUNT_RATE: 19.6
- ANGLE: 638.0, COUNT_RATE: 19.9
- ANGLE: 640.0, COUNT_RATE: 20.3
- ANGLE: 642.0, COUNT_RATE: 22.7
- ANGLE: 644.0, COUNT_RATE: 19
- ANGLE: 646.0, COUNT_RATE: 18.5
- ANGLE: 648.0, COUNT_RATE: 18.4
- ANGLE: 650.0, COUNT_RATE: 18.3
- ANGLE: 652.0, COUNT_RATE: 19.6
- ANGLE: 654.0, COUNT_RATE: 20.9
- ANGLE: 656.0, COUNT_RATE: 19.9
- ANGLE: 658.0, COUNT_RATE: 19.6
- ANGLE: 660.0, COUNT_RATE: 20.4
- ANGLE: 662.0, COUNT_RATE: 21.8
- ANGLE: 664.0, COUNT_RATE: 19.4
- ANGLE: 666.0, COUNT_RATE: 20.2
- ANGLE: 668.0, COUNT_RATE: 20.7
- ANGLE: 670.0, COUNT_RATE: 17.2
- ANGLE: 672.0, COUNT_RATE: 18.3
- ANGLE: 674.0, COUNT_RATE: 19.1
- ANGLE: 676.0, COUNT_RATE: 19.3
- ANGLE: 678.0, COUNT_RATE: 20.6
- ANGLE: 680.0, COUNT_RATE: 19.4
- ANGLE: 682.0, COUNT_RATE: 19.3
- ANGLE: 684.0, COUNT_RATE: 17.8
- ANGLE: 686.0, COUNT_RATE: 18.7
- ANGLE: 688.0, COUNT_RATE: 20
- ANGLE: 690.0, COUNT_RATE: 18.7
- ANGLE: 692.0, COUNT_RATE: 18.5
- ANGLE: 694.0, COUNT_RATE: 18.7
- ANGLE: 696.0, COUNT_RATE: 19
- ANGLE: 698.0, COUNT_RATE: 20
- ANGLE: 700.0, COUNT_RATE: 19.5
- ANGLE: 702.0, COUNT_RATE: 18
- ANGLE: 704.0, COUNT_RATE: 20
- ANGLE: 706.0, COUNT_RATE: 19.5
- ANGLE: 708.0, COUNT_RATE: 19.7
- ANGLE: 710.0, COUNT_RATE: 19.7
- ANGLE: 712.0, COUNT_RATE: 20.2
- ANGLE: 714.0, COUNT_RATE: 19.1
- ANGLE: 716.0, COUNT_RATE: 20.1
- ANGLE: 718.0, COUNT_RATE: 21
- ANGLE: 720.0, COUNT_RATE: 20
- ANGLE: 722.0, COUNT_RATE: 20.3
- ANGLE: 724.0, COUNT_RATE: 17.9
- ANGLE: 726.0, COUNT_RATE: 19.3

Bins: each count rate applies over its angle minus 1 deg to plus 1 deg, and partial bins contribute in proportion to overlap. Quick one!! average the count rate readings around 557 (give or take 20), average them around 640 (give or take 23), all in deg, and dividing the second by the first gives 0.90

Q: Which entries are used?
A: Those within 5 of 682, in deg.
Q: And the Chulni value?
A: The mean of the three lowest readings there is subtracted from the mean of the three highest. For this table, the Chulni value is 1.2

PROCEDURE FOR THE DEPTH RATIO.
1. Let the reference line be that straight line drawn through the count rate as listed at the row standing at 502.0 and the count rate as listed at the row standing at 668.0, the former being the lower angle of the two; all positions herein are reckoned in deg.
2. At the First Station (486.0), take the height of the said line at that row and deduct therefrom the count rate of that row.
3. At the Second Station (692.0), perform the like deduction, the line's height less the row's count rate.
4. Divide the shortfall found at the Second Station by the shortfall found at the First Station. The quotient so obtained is -1.8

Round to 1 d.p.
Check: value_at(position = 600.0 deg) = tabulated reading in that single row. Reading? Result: 21.6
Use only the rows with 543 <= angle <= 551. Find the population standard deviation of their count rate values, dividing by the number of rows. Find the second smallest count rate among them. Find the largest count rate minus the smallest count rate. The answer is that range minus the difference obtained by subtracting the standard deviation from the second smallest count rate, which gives -17.4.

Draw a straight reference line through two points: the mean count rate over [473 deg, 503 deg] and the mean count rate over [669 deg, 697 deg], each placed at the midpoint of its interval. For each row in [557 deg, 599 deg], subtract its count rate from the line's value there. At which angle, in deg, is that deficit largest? 592.0 deg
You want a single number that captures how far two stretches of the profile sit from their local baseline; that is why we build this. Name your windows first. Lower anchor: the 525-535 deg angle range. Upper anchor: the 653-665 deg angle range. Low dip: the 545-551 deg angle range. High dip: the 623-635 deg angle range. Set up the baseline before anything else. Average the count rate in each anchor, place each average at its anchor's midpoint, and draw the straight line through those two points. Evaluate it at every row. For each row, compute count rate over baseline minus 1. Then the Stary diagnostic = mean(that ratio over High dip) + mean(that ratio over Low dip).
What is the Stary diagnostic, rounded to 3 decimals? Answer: -0.087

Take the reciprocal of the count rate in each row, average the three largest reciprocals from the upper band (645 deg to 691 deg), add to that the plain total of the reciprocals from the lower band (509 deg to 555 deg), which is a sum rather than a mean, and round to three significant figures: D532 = 1.14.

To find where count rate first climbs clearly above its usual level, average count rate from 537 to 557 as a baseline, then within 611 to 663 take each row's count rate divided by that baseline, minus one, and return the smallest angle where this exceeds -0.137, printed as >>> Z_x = 616.0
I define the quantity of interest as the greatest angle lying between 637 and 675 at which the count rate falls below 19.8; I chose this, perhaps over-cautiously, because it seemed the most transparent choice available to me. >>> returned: 674.0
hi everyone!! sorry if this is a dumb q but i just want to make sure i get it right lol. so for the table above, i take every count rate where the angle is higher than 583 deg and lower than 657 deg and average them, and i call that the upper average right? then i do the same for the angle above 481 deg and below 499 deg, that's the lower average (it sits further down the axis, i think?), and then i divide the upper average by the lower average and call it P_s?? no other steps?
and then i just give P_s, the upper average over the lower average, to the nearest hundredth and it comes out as 1.08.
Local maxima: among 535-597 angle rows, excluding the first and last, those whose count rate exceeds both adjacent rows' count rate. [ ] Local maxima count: 12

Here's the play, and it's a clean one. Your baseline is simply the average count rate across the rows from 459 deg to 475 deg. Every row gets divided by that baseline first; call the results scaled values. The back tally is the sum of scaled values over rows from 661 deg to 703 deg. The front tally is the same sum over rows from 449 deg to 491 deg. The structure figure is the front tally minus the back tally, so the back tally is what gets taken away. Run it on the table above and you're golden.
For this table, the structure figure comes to -1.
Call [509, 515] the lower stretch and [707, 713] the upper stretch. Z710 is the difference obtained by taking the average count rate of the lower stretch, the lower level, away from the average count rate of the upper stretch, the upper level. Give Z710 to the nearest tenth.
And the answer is 1.4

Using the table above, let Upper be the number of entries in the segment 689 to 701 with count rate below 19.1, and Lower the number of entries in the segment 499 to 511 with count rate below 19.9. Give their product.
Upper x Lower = 24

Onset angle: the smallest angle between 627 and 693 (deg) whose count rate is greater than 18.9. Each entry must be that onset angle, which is 628.0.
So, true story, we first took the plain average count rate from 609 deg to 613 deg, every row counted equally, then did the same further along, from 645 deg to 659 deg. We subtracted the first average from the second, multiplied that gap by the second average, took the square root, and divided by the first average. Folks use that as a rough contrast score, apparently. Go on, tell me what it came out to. 0.06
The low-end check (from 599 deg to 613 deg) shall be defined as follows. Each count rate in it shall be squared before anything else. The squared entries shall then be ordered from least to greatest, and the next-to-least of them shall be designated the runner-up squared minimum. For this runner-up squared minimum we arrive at 350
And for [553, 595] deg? 365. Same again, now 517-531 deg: 392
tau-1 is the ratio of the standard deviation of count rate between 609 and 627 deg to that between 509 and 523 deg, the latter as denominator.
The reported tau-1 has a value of 1.4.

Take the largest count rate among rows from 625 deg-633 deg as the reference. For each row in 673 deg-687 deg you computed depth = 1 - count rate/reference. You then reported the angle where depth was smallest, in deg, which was 678.0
